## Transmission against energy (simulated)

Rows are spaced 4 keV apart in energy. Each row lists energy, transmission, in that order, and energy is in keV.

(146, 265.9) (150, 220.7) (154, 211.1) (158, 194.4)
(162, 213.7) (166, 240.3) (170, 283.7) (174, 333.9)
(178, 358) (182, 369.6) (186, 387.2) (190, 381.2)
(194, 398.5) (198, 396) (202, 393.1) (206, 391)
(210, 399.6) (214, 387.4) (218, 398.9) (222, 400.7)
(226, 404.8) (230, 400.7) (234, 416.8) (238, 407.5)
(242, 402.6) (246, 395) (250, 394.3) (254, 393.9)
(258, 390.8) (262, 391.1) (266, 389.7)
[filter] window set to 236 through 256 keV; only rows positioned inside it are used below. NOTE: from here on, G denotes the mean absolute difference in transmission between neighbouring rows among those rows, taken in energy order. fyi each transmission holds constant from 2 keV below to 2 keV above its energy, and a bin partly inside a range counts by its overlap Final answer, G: 3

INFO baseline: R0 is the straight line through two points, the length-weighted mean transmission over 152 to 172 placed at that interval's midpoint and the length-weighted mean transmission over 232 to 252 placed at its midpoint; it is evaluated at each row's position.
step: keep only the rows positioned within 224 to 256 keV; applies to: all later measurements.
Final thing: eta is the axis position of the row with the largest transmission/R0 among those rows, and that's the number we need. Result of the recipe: 226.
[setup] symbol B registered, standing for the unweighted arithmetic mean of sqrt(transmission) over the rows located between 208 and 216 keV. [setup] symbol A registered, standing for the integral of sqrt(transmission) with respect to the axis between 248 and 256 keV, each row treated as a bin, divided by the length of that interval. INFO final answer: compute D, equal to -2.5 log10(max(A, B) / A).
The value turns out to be 0.000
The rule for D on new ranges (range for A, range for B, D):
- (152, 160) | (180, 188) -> -0.339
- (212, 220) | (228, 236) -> -0.021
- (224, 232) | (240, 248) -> 0.000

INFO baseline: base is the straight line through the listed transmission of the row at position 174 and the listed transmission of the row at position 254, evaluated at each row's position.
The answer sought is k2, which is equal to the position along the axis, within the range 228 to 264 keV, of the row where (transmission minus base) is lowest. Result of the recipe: 262 keV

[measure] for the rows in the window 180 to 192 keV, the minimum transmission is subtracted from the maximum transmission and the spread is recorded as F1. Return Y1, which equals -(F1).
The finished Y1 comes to -18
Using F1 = 18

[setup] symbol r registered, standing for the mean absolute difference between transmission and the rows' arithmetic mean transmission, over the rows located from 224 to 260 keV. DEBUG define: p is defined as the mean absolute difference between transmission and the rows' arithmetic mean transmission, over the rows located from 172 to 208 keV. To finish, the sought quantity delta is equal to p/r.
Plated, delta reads 2.6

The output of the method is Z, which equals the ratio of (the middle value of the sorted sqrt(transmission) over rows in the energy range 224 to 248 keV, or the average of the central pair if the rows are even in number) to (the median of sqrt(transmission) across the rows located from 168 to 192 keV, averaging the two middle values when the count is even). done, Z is 1.05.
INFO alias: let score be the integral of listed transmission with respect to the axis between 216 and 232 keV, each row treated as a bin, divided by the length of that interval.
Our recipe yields 401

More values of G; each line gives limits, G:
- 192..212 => 4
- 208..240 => 8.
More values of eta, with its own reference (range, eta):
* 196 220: 198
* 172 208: 186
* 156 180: 178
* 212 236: 218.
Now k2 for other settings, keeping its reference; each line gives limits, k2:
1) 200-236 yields 214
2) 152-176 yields 158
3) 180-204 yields 182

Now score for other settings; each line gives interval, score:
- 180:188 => 378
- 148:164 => 210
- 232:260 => 400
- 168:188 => 346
